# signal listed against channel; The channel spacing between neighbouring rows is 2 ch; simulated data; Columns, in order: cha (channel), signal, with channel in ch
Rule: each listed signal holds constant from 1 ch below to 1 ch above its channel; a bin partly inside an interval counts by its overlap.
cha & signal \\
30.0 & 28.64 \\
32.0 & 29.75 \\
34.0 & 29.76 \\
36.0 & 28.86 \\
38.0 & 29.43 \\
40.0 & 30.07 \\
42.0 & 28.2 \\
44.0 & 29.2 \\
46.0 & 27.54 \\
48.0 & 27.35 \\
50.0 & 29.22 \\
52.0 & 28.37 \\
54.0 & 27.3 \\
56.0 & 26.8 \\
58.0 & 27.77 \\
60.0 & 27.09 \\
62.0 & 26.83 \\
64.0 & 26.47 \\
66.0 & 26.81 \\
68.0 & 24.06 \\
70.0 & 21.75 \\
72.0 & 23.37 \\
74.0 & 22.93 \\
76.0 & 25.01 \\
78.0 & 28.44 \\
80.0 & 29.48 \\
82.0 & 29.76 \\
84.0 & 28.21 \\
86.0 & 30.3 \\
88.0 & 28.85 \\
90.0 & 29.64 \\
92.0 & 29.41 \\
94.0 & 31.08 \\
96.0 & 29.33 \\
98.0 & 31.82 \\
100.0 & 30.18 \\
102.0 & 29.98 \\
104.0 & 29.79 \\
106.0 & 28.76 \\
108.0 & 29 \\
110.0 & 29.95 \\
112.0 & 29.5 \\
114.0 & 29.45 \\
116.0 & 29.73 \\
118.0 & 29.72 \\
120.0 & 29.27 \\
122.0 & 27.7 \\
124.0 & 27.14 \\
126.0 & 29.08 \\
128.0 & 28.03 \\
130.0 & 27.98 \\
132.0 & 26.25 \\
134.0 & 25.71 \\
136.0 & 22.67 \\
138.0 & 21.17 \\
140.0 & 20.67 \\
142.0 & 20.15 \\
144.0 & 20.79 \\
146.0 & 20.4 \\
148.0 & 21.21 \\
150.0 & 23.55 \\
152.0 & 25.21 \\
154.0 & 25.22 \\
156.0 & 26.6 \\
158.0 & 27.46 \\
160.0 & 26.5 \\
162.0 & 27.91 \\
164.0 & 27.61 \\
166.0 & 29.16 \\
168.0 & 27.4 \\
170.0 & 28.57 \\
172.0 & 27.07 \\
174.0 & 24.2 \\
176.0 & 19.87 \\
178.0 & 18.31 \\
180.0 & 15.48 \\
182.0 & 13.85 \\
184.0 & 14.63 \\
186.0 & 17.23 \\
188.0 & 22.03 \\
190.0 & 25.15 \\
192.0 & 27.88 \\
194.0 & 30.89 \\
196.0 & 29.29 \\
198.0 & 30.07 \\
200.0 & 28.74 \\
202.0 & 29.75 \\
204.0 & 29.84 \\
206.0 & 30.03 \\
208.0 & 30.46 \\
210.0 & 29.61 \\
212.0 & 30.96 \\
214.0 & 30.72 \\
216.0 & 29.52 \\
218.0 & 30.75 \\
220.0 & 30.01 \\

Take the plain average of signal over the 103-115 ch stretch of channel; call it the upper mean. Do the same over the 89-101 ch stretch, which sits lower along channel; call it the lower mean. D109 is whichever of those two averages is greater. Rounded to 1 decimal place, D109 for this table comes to 30.2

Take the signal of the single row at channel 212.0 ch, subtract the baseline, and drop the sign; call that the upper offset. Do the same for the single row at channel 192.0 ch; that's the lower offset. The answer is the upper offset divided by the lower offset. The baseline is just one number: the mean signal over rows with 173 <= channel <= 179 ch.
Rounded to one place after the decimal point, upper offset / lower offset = 1.4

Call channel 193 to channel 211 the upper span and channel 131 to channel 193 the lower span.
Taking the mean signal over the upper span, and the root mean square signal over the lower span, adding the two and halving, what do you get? 26.7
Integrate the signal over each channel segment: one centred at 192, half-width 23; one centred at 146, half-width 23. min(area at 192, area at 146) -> 1156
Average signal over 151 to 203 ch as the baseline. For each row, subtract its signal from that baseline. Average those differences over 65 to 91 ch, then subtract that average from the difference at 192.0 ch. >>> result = -1.1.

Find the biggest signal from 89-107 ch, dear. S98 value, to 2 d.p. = 31.82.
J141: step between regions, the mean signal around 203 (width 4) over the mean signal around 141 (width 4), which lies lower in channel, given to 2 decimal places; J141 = 1.46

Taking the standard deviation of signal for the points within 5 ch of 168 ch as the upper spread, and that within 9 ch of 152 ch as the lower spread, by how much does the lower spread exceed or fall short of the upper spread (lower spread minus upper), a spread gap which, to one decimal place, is 1.8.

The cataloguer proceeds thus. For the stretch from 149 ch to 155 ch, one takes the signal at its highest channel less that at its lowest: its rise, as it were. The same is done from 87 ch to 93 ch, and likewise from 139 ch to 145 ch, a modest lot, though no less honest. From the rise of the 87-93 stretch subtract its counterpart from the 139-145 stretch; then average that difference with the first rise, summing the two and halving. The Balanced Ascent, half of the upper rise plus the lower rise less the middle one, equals 1.1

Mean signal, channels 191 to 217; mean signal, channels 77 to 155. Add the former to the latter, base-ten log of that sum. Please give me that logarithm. 1.757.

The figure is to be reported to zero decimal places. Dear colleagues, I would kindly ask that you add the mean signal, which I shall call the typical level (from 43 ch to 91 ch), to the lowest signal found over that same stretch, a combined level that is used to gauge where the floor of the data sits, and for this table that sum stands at 49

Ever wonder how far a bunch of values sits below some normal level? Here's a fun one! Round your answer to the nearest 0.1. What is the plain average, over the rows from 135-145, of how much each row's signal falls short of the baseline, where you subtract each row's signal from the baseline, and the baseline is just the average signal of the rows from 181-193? -1.0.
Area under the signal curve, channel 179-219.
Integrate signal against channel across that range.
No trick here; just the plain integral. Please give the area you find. 1054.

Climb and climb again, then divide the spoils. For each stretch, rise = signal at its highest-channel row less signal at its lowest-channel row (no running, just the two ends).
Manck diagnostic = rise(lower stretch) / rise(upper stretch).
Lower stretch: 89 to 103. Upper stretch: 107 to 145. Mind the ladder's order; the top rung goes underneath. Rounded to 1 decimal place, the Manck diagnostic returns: 0.0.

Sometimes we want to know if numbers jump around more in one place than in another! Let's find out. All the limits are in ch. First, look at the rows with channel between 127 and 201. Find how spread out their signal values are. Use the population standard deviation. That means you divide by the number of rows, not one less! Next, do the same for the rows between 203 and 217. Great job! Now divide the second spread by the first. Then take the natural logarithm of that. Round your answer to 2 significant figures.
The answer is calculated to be -2.2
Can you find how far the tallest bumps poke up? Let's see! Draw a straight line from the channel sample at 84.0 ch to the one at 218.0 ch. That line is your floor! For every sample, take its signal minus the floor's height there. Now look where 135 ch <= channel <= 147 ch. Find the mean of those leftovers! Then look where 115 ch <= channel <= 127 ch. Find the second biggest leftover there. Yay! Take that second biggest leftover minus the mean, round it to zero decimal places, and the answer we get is 9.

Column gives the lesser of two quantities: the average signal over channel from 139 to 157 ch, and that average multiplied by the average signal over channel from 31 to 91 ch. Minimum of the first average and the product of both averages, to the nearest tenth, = 22.6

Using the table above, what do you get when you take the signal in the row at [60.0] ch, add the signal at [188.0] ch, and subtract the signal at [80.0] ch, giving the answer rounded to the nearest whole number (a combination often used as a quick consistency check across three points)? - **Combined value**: 20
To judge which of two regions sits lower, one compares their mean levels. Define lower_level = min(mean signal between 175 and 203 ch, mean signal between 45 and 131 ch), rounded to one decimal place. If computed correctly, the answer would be 23.1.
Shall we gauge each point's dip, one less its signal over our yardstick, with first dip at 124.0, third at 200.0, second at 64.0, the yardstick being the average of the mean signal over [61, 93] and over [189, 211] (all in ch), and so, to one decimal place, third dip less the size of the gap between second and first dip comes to 0.0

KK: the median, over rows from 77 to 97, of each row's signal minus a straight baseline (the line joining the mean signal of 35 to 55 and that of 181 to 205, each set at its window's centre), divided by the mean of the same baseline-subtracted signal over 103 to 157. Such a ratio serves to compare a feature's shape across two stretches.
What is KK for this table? -5.3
